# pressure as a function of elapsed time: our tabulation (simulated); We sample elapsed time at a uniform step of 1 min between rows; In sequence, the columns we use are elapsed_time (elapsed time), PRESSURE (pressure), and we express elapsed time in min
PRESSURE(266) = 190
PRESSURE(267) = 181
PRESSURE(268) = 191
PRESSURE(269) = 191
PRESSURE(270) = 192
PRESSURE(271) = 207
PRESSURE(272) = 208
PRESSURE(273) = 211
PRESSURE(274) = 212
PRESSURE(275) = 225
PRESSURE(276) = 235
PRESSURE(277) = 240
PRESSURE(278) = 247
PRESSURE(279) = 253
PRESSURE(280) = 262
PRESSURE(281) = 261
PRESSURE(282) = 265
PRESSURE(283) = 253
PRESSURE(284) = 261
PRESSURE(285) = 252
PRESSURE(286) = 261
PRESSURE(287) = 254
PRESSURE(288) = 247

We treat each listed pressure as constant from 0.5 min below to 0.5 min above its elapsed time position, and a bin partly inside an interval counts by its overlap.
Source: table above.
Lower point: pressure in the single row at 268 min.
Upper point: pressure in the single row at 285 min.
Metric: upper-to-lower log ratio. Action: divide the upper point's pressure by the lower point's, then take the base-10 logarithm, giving 0.12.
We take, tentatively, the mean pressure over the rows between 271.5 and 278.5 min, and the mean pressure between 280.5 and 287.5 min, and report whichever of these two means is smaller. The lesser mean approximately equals 225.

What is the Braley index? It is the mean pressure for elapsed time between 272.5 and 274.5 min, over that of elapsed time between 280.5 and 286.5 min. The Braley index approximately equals 0.82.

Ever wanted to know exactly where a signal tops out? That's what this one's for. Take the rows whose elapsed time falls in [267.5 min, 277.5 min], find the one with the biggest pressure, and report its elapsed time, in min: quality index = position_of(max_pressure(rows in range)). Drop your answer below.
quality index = 277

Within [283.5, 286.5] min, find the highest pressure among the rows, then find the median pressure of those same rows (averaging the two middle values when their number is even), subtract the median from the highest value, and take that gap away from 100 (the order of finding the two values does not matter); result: 100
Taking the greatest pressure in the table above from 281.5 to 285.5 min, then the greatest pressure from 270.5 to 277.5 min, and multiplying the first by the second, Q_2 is 63600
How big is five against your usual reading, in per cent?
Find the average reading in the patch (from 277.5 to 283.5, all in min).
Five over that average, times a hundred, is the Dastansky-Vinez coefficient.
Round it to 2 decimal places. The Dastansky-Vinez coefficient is 1.95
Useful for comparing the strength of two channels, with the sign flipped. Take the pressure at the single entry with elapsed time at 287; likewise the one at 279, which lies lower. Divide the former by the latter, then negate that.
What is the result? -1.00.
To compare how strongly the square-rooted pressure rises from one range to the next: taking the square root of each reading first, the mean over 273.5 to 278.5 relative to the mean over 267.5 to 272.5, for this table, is 1.08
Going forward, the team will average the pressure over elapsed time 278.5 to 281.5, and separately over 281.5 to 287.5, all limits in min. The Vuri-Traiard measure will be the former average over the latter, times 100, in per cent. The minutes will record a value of 100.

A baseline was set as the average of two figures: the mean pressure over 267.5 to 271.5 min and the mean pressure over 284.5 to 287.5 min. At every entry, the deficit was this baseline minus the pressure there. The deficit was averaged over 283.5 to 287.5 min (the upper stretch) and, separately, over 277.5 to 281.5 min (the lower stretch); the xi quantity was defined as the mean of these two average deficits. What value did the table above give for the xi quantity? -31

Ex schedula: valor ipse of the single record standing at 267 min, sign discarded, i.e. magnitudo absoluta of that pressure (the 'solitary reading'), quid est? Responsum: 181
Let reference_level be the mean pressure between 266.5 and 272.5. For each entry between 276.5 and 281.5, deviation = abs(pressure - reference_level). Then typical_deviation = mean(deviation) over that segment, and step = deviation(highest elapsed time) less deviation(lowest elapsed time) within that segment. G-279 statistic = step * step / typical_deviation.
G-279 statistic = 7.7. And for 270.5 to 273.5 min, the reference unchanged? 1.2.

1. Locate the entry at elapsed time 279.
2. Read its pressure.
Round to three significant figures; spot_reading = 253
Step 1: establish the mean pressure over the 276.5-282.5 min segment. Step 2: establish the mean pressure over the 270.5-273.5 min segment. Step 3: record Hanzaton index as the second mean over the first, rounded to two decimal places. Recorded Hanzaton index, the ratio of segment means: 0.82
